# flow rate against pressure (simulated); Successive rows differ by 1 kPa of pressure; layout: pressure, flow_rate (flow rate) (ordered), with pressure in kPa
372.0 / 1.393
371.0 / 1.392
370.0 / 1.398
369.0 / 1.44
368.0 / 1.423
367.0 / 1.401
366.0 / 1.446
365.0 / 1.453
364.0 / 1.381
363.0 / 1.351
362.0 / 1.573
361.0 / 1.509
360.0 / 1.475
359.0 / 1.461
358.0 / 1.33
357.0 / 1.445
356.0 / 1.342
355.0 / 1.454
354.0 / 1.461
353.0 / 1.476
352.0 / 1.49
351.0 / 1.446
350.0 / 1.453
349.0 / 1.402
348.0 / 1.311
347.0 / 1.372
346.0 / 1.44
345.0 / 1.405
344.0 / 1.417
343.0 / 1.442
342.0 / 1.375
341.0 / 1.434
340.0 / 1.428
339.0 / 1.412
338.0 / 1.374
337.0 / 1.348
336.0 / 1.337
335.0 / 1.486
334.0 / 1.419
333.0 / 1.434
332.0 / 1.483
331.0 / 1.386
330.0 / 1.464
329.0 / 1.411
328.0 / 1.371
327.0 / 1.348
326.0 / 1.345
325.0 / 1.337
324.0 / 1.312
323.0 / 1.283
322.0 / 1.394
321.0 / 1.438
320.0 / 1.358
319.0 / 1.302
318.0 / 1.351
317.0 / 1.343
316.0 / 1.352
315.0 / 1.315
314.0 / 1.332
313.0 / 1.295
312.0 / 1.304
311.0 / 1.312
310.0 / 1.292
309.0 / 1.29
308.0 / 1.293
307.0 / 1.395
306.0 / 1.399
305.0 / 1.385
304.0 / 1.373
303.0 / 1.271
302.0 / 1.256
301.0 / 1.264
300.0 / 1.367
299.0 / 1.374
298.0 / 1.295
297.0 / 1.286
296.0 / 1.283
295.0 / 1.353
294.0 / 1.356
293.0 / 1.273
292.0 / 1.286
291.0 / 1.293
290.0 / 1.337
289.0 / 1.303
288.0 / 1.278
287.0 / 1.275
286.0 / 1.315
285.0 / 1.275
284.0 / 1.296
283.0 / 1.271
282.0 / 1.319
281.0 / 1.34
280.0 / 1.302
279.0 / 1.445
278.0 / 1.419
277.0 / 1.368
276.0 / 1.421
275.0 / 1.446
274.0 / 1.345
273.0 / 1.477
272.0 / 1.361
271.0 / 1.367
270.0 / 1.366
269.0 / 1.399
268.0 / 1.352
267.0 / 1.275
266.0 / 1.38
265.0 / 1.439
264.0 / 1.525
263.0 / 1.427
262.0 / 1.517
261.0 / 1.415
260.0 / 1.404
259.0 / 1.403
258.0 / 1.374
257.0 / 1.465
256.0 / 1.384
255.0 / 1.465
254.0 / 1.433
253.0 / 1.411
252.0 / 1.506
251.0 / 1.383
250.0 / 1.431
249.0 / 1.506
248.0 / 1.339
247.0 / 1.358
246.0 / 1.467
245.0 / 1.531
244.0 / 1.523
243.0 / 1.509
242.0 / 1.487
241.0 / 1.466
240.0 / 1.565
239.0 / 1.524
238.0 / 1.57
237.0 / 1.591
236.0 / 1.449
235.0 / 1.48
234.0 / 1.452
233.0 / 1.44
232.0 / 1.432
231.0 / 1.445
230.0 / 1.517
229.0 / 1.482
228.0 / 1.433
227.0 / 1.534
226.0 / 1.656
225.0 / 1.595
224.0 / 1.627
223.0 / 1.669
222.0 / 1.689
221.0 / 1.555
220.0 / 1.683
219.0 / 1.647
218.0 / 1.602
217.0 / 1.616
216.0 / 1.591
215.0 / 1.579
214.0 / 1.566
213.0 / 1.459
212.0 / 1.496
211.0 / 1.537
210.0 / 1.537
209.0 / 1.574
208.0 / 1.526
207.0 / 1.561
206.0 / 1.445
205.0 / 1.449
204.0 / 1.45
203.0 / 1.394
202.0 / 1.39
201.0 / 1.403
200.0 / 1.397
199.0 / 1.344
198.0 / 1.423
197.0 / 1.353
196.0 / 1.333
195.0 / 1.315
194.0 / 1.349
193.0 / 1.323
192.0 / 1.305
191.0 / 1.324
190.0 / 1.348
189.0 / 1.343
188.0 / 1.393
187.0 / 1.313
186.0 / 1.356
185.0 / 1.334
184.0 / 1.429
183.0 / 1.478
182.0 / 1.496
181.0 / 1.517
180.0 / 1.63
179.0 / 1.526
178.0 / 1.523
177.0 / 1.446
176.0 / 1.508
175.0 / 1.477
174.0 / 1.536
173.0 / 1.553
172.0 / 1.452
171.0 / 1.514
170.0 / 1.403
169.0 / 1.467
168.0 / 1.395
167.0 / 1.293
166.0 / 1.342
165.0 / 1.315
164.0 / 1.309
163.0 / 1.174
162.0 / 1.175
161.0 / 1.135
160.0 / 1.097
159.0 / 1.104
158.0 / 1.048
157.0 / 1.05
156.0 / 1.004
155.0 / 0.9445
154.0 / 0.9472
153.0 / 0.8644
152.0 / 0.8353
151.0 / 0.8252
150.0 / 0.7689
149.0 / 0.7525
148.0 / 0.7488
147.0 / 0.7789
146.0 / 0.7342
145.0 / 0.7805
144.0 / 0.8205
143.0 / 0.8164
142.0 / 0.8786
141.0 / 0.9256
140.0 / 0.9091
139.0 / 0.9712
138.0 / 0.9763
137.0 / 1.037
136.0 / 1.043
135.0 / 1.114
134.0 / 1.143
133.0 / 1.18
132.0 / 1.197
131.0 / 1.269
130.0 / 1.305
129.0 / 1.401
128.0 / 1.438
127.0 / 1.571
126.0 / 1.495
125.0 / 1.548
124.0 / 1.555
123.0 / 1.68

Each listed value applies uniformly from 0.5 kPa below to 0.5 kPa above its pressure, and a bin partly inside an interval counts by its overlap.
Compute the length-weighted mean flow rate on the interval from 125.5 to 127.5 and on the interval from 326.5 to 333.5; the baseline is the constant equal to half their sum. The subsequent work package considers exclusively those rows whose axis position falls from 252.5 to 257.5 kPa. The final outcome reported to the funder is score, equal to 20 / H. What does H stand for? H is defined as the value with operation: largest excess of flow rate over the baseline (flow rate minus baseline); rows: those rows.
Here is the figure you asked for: -2373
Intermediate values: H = -0.01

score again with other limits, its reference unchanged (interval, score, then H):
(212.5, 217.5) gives 140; 0.14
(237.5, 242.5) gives 207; 0.10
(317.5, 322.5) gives -565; -0.04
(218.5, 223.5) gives 93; 0.22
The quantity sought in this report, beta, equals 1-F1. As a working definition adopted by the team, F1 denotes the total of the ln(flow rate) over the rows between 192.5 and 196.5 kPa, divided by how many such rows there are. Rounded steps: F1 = 0.29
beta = 0.71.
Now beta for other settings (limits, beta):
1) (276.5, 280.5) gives 0.68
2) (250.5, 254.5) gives 0.64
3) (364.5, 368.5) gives 0.64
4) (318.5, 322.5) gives 0.68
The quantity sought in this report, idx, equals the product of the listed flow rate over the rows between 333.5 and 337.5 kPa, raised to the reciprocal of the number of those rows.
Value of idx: 1.40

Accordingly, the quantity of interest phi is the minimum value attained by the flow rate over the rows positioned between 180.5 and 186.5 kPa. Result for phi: 1.334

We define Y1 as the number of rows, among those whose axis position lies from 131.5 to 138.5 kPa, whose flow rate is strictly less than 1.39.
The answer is 7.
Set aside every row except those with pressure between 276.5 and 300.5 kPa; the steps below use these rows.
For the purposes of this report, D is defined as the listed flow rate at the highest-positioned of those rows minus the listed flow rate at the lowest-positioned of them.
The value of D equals 0.00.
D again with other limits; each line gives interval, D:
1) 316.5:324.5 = -0.03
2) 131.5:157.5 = -0.15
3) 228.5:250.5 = -0.05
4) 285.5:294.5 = 0.04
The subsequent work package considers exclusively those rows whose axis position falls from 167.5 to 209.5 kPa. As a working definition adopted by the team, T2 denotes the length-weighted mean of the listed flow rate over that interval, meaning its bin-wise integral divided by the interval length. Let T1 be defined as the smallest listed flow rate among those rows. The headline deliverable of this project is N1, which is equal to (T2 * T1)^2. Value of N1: 3.5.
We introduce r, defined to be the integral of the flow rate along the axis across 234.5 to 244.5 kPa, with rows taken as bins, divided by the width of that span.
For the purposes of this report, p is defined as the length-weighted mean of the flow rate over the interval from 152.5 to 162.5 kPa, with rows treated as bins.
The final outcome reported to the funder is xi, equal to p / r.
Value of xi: 0.68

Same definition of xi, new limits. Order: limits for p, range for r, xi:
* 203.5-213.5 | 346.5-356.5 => 1.06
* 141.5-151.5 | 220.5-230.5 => 0.50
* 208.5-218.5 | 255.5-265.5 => 1.08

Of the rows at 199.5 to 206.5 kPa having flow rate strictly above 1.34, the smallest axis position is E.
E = 200.0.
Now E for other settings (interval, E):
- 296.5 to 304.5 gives 299.0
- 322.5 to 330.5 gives 326.0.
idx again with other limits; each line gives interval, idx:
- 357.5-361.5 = 1.44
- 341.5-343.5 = 1.41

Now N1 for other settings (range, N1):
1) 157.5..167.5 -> 1.6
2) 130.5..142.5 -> 0.9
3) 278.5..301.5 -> 2.8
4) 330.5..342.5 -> 3.6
